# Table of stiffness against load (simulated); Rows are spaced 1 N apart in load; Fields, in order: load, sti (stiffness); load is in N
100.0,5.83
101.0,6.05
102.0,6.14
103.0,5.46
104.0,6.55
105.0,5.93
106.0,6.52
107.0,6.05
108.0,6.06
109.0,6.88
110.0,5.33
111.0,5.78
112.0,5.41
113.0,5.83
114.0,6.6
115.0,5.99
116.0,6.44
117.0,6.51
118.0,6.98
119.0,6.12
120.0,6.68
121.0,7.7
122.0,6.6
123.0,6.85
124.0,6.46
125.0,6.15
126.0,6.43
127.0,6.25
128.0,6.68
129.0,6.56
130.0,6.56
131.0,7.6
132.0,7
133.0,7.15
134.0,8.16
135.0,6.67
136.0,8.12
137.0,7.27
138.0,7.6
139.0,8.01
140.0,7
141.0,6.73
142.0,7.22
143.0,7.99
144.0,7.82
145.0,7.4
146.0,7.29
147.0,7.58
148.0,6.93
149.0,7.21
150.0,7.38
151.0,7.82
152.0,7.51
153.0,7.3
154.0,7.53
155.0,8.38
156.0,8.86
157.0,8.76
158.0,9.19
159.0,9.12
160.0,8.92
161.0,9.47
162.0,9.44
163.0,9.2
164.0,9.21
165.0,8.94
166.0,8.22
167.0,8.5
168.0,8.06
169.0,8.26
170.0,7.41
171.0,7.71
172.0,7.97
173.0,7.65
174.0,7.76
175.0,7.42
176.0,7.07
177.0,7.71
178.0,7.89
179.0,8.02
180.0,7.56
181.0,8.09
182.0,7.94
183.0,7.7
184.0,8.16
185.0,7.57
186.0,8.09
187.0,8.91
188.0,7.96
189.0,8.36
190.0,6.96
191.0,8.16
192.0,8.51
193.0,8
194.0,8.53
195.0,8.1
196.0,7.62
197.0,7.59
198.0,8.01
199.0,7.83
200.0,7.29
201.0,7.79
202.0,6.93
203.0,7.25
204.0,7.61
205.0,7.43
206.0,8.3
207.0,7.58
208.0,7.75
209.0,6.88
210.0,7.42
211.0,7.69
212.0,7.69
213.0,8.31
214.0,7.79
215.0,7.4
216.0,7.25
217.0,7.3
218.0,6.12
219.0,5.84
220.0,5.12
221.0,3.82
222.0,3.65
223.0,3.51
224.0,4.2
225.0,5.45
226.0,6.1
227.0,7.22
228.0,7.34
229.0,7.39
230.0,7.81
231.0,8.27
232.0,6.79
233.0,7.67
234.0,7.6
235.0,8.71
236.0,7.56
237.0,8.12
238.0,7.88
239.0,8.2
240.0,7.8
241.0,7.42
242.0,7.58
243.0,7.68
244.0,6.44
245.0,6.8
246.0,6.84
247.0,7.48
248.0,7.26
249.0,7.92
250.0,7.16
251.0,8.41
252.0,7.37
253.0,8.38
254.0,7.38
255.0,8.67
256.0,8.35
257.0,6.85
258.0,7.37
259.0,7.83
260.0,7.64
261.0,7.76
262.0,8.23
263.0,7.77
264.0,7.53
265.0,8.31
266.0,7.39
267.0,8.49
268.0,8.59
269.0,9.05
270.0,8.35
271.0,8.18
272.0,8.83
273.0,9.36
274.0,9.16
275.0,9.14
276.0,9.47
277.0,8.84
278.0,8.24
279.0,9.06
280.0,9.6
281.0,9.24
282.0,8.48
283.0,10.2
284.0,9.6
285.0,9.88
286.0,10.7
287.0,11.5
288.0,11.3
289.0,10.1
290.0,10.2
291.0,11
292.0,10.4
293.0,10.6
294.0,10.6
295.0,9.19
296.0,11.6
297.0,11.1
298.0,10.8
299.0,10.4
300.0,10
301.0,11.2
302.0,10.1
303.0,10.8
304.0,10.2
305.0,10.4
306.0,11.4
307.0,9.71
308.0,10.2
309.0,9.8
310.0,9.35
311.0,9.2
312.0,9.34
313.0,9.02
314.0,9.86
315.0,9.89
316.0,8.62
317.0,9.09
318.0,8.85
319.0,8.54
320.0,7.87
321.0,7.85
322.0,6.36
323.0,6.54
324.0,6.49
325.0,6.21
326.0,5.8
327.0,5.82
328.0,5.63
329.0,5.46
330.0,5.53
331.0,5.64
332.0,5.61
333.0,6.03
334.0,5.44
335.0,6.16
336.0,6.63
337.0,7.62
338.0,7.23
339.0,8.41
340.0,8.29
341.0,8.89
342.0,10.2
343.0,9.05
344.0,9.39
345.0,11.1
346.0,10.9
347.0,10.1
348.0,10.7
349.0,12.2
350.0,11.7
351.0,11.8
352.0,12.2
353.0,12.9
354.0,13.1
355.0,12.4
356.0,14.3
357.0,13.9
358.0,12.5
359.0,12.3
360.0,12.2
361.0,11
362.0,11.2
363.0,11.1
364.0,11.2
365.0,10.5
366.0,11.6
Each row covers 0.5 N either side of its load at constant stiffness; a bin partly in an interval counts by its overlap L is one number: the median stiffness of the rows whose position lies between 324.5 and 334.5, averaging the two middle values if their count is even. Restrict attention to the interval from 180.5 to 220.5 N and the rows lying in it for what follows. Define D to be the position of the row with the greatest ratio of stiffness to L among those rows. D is 187.0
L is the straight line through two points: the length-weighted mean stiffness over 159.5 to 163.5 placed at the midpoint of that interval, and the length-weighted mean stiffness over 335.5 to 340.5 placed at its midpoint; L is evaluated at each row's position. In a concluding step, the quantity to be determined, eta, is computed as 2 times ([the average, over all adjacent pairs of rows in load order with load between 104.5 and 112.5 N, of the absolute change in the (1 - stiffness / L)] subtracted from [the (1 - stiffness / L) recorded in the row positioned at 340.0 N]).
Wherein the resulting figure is -0.3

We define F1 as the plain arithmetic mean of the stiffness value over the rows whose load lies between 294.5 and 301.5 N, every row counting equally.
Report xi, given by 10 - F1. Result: -0.6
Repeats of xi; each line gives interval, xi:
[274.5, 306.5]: -0.2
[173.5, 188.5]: 2.1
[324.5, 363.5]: 0.6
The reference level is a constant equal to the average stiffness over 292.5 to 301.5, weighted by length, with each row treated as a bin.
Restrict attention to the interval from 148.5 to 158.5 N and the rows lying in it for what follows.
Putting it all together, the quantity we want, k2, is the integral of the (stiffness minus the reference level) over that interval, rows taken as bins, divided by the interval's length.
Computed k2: -2.6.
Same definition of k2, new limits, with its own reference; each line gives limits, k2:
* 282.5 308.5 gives -0.1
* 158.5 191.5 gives -2.4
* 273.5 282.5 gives -1.6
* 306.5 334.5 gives -3.0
